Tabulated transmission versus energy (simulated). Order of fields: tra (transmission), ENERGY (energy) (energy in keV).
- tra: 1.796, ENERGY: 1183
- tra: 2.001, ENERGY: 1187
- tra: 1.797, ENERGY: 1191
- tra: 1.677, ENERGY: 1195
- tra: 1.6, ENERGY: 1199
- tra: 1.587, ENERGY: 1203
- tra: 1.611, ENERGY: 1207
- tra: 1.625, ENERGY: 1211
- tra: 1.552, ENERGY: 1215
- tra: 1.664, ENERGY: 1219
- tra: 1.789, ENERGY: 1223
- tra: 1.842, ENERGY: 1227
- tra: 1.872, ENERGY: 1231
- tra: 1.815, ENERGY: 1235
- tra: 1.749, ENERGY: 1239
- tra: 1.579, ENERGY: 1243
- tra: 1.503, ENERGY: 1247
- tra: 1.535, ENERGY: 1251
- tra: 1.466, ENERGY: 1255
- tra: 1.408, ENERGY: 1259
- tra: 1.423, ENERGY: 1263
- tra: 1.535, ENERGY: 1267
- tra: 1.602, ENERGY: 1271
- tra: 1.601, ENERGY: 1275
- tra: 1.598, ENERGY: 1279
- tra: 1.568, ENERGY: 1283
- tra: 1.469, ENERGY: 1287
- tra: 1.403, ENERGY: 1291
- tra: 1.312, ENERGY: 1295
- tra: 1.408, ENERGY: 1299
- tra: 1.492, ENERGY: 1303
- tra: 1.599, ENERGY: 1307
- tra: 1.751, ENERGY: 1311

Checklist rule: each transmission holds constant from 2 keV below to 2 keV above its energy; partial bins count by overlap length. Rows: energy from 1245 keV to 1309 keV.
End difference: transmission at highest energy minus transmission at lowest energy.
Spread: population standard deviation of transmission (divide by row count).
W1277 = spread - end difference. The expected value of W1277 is -0.01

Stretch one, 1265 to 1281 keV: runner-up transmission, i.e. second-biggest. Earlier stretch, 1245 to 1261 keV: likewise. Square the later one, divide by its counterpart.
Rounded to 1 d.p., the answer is 1.7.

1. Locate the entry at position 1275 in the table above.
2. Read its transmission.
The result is 1.601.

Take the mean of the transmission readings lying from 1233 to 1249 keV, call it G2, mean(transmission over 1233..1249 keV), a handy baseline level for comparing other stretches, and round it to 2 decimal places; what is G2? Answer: 1.66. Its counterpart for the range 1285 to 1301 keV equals 1.40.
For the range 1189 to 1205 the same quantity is 1.67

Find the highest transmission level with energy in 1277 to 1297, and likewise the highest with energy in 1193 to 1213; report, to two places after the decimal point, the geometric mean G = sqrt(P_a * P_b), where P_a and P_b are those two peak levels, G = 1.64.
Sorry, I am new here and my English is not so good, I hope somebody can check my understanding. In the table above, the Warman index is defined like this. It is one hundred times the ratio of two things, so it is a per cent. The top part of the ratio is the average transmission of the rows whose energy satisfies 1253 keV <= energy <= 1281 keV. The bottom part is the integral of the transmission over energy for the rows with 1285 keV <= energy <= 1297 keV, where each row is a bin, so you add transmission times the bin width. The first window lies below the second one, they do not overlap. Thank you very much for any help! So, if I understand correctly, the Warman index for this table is 9.1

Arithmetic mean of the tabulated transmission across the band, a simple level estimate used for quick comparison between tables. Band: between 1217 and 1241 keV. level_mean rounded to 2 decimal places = 1.79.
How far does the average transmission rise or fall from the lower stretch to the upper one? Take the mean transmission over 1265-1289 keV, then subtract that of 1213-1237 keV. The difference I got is -0.19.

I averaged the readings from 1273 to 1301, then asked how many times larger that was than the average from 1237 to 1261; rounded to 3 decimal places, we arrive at 0.961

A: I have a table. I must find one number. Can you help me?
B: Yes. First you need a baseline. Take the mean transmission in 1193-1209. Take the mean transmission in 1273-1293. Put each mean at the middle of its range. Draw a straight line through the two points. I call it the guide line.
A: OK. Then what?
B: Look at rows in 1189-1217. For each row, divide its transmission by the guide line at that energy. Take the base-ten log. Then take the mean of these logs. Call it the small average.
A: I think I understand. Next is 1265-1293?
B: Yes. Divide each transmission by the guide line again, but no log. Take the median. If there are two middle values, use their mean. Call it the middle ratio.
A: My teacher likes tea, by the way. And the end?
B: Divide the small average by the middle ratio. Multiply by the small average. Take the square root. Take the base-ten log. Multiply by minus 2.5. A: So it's 5.8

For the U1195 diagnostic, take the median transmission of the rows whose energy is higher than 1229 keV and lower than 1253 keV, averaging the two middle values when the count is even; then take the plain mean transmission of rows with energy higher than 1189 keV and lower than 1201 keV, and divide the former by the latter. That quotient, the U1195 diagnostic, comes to 0.98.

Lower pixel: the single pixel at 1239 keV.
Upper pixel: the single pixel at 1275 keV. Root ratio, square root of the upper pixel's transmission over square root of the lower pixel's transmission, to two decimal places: 0.96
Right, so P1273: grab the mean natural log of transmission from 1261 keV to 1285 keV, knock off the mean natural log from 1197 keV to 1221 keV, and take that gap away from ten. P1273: 10.0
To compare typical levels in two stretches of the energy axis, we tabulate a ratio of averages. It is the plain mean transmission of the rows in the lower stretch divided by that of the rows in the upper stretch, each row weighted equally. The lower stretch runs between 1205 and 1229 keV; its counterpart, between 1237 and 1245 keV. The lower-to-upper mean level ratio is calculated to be 1.01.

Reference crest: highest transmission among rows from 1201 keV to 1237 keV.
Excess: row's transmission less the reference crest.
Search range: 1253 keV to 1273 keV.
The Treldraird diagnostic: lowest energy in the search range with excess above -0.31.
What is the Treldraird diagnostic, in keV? 1271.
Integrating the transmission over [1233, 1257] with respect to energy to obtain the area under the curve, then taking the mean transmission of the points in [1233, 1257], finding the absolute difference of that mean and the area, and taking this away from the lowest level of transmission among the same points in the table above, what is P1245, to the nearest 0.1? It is -35.5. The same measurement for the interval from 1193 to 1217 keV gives -35.4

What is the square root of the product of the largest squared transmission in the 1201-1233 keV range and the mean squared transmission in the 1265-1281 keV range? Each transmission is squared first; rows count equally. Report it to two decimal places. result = 2.97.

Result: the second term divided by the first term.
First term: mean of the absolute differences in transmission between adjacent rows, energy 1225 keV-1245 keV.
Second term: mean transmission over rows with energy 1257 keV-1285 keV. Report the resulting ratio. 19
